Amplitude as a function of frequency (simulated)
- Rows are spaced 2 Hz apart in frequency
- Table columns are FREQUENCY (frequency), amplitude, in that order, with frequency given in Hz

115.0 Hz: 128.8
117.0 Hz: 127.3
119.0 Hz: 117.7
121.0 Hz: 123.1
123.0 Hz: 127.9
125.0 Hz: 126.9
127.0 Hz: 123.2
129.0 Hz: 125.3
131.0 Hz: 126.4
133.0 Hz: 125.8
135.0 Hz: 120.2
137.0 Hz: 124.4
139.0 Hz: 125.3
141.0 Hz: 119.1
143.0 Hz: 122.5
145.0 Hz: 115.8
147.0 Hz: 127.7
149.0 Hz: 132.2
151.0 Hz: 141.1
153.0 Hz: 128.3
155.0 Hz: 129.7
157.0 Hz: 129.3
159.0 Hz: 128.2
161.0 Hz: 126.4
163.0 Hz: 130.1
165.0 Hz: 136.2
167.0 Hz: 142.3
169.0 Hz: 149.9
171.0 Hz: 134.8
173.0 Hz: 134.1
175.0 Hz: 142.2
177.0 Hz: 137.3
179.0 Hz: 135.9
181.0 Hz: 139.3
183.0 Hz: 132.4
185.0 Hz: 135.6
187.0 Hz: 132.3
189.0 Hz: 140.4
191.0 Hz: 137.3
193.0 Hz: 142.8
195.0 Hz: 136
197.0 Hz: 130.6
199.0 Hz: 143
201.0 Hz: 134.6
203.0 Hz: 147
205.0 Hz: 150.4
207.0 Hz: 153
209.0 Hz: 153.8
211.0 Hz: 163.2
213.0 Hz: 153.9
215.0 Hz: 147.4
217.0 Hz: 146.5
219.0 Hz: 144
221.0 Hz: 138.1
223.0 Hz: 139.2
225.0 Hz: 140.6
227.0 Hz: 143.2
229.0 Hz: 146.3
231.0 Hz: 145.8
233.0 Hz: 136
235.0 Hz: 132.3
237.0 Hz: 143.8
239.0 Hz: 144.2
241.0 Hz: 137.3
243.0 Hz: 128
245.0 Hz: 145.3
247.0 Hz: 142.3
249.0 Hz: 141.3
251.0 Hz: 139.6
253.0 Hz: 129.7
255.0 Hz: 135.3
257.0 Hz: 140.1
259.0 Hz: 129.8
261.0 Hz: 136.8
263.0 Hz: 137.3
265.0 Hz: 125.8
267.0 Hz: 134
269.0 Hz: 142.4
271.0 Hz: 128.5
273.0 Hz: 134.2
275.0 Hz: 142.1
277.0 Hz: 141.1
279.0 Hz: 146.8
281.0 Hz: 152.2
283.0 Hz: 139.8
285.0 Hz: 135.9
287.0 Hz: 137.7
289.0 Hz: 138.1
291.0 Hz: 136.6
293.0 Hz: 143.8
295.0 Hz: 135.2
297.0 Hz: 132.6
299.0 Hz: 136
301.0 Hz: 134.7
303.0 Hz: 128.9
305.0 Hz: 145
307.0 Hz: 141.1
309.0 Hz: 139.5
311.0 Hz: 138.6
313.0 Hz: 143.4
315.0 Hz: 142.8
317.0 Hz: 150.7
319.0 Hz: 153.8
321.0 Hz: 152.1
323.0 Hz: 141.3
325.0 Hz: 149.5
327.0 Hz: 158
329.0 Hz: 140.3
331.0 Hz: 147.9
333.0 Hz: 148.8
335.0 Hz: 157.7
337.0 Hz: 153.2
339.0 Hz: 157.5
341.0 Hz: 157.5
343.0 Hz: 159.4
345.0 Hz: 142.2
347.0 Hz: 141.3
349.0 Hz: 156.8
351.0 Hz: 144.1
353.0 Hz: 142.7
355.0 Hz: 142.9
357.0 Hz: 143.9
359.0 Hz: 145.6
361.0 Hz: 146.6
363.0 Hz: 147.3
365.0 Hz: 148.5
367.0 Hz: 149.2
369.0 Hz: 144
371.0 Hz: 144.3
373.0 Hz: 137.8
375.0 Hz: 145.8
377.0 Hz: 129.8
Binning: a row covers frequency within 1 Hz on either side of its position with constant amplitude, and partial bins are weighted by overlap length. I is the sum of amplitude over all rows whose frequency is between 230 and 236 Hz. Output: 414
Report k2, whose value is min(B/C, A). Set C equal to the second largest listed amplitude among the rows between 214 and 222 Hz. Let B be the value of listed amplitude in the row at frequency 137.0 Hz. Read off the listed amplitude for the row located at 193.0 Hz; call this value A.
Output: 0.85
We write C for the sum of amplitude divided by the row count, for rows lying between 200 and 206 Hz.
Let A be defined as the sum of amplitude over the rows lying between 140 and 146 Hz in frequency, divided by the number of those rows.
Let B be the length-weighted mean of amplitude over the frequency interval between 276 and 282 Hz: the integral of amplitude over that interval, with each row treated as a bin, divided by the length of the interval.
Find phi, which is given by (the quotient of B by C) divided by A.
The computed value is 0.0086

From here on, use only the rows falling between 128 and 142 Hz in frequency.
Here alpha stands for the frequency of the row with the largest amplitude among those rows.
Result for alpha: 131.0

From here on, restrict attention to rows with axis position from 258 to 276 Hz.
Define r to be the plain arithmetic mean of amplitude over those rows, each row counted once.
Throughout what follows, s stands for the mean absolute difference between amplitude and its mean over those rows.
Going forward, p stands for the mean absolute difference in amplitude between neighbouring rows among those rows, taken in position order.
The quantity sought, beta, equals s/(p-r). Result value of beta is -0.036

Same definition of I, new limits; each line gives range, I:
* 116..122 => 368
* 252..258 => 405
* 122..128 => 378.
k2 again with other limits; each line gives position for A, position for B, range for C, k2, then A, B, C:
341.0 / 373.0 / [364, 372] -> 0.93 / 157.5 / 137.8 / 148.5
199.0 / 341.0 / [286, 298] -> 1.14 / 143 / 157.5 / 138.1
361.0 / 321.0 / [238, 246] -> 1.05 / 146.6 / 152.1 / 144.2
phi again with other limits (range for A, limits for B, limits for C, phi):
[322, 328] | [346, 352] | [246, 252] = 0.0070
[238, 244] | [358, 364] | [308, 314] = 0.0076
